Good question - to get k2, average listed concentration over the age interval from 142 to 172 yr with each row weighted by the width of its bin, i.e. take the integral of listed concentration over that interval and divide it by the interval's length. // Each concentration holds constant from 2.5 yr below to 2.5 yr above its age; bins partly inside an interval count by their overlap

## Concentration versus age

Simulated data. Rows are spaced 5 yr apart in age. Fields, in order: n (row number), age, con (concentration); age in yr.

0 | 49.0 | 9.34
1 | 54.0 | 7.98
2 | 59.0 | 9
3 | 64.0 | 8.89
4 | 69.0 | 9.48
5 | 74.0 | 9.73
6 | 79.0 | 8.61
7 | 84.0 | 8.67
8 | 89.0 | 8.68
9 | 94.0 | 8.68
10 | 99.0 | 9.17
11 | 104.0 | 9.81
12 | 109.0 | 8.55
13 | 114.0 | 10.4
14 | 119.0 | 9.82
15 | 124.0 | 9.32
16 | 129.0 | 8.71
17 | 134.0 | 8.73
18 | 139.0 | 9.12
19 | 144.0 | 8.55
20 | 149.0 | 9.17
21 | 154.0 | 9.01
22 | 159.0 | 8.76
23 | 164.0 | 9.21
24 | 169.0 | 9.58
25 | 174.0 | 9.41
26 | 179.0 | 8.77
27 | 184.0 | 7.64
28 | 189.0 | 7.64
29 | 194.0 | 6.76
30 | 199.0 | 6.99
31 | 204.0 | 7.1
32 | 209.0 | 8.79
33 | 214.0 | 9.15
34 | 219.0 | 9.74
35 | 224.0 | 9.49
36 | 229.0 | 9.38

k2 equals 9.06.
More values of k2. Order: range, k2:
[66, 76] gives 9.56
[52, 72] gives 8.88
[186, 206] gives 7.14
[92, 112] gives 9.10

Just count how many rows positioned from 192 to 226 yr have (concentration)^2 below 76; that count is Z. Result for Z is 3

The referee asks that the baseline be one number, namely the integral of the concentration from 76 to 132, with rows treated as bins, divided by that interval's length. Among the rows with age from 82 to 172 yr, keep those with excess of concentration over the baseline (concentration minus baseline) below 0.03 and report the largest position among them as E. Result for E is 159.0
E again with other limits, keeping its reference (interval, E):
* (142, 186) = 184.0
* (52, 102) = 94.0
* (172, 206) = 204.0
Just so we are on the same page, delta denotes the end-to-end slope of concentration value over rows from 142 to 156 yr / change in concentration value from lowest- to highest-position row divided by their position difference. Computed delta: 0.05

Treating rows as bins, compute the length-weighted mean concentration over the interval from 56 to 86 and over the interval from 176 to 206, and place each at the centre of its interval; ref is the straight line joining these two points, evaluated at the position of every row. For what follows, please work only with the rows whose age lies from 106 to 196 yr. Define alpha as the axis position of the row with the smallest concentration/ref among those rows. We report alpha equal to 194.0 yr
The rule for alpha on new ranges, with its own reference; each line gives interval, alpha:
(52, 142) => 54.0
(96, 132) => 109.0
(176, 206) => 194.0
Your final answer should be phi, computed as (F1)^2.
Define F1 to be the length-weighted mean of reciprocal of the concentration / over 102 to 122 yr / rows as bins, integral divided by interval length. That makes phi 0.0109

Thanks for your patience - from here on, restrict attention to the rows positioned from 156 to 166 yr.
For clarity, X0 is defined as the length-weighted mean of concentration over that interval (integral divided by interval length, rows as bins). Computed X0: 9.0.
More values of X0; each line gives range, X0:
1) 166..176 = 9.5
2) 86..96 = 8.7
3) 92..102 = 9.0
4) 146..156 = 9.1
